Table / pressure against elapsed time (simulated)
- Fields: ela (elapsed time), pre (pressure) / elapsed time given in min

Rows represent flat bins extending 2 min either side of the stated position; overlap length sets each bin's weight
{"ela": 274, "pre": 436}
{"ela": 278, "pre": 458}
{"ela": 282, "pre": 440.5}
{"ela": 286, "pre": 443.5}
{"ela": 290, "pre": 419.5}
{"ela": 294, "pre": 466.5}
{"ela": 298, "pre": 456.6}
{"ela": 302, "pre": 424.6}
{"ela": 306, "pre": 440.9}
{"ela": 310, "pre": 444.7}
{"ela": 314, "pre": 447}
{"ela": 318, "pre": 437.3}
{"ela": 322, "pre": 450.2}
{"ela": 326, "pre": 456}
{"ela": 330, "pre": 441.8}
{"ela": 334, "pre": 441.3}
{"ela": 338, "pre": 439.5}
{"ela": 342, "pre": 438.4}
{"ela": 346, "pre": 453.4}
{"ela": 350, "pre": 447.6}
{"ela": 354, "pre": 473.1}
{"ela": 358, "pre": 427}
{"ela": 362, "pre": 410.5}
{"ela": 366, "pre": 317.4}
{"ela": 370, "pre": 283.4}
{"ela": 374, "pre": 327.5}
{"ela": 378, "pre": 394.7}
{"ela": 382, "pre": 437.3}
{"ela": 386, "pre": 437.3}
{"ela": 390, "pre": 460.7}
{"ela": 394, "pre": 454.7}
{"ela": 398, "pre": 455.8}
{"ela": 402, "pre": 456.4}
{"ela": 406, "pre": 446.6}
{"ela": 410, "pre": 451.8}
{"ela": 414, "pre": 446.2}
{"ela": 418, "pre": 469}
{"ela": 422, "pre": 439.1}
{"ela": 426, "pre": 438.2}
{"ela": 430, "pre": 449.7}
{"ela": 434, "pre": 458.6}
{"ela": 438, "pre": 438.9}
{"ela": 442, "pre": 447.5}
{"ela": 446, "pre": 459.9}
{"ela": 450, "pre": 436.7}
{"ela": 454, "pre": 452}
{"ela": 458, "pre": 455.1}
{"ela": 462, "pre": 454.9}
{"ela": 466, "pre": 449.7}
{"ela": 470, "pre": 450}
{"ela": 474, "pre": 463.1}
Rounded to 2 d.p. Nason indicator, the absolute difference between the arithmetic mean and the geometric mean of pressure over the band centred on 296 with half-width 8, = 0.46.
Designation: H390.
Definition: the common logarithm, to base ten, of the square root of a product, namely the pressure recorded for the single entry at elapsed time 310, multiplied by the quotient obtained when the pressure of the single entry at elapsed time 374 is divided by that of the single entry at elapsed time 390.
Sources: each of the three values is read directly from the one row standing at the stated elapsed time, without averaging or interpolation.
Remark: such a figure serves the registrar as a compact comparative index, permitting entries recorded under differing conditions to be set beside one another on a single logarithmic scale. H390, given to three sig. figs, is 1.25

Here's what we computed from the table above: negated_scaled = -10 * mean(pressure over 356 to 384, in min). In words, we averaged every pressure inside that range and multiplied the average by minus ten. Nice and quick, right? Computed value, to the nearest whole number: -3711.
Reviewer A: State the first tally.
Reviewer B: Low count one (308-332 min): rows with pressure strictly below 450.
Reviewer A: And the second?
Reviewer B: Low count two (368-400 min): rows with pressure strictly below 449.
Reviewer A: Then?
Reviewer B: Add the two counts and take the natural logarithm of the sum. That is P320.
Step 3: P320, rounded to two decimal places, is 2.20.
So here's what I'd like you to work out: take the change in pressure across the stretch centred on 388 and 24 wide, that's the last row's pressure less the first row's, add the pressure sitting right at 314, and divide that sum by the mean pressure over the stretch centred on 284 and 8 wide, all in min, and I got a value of 1.15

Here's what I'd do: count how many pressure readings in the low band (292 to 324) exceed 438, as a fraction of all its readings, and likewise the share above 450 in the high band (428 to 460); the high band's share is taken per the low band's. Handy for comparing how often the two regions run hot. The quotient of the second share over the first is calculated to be 0.67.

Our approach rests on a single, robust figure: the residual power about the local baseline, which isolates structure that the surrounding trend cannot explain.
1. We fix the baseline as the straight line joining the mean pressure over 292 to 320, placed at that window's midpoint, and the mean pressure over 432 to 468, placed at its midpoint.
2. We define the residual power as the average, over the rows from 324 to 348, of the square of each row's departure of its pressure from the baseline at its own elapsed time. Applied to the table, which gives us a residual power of 51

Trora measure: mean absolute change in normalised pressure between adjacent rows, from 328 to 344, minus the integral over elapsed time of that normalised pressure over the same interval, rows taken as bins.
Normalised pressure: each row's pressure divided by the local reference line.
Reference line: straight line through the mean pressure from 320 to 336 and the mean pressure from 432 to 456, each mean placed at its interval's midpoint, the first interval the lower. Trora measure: -16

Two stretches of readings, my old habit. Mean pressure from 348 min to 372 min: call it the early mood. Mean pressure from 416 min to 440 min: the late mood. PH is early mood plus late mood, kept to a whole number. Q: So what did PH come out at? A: 842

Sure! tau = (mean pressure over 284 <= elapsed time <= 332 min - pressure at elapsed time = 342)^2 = 32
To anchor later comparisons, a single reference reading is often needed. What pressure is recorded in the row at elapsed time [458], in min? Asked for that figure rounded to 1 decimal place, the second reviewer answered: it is 455.1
